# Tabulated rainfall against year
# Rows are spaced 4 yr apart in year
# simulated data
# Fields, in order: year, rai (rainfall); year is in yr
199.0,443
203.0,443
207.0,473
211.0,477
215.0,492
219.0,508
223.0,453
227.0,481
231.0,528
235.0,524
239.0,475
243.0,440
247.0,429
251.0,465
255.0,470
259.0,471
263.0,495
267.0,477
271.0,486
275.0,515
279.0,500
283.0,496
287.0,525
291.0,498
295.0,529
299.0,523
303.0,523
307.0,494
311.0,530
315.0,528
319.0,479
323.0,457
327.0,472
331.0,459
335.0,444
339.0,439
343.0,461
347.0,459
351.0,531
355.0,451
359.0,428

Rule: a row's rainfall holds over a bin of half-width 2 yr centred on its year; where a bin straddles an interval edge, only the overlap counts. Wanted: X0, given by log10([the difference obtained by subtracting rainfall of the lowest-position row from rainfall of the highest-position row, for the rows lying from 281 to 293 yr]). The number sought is 0.30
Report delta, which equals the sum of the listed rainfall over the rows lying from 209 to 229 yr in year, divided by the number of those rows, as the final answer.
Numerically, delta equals 482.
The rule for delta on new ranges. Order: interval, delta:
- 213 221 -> 500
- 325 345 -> 455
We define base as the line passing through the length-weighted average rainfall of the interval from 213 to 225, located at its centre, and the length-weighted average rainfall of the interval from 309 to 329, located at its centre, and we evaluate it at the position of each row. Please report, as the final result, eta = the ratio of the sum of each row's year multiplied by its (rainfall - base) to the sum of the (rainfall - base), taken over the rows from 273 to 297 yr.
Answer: 286.3 yr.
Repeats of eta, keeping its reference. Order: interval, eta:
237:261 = 247.9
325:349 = 337.7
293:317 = 304.7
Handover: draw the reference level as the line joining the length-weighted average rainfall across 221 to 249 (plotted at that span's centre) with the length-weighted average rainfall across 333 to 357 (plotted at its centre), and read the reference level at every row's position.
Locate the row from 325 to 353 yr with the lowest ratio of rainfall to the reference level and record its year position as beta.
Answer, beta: 339.0 yr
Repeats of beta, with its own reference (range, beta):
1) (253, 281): 255.0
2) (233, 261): 247.0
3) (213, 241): 223.0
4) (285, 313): 307.0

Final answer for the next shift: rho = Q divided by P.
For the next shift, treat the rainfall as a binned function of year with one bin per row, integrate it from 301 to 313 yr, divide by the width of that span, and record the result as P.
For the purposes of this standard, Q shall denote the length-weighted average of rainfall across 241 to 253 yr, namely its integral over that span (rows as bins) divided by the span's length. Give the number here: 0.86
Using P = 516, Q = 445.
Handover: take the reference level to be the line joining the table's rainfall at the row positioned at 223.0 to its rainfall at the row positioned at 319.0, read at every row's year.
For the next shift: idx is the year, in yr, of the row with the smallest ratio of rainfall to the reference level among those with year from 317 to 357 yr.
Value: 339.0 yr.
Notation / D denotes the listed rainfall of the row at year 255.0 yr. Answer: 470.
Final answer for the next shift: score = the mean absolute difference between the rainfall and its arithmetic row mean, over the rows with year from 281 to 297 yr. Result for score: 15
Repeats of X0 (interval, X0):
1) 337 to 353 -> 1.96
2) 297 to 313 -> 0.85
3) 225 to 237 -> 1.63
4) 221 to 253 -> 1.08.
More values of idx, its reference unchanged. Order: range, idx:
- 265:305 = 267.0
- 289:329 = 323.0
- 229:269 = 247.0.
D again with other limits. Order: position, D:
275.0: 515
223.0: 453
